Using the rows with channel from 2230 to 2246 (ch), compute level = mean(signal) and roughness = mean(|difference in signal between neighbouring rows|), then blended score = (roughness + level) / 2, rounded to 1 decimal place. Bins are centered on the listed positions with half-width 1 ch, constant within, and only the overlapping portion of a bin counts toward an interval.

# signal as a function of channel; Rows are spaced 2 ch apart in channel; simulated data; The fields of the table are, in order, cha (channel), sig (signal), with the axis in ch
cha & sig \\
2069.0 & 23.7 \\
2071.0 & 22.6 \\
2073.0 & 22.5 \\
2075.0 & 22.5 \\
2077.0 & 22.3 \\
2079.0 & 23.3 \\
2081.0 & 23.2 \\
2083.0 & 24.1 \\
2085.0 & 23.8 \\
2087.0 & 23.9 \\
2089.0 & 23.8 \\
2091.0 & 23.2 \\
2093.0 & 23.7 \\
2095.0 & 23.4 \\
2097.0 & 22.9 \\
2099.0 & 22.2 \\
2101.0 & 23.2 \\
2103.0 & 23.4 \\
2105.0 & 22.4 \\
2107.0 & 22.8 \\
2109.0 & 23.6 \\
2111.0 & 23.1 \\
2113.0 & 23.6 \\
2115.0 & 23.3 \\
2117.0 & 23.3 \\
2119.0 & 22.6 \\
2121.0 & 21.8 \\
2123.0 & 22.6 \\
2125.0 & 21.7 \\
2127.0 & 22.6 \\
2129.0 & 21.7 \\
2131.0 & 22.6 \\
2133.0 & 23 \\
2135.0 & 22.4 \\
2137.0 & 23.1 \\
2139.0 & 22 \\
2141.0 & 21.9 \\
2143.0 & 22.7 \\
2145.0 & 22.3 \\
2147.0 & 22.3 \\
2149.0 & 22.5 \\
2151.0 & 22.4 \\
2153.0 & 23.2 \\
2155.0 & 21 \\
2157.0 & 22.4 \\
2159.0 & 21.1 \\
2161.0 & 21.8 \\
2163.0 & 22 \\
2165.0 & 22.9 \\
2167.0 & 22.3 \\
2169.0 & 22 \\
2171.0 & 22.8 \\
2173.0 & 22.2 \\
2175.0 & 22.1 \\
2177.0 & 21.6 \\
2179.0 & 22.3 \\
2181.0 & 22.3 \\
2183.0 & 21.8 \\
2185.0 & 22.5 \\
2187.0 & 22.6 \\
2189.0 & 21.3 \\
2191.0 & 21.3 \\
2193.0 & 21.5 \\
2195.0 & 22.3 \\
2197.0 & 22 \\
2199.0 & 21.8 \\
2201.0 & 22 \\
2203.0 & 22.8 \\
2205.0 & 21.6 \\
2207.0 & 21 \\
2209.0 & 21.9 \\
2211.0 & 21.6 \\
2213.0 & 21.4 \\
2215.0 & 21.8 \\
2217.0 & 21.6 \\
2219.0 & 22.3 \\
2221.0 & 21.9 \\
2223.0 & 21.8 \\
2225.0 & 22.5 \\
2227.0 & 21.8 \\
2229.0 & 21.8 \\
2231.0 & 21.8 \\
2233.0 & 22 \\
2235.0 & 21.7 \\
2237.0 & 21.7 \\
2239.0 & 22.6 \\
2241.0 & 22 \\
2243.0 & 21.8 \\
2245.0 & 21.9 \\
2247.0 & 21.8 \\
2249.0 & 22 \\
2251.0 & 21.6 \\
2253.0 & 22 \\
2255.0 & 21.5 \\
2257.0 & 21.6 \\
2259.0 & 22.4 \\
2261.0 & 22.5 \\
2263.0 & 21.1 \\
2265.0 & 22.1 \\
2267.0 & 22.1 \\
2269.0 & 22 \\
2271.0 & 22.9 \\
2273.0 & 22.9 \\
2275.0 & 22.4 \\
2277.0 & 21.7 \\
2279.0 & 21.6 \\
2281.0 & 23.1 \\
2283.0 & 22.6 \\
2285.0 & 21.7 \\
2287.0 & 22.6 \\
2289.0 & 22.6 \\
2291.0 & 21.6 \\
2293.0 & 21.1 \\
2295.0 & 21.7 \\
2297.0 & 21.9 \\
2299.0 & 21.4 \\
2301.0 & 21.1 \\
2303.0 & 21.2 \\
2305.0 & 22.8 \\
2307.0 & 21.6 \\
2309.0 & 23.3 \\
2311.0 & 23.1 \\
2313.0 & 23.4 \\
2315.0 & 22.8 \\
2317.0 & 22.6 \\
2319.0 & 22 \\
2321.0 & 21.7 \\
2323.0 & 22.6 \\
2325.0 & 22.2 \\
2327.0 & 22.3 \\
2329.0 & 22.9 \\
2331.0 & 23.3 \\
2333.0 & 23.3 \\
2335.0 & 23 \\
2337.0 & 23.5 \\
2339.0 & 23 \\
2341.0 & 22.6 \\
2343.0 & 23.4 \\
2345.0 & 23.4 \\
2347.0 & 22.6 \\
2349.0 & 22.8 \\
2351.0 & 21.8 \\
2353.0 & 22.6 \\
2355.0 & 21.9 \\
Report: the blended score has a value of 11.1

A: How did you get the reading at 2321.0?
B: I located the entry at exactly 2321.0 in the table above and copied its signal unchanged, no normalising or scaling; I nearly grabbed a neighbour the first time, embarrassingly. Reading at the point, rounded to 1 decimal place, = 21.7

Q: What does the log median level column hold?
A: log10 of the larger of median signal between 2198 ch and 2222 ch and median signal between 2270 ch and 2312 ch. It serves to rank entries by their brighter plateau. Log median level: 1.34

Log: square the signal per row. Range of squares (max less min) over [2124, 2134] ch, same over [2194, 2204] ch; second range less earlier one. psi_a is -14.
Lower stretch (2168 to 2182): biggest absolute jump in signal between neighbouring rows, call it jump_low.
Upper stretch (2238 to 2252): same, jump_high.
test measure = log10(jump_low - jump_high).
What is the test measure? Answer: -0.7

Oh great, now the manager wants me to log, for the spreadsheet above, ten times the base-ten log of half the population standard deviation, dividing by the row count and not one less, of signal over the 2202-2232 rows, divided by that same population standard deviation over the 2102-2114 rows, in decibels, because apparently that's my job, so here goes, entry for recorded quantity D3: -3.2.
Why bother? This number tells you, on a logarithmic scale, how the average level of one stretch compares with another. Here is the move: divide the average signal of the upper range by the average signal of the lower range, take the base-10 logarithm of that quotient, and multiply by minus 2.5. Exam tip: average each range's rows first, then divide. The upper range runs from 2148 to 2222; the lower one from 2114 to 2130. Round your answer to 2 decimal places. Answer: 0.02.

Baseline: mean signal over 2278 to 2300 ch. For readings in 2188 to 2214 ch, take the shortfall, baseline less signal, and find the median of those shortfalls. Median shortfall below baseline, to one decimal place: 0.4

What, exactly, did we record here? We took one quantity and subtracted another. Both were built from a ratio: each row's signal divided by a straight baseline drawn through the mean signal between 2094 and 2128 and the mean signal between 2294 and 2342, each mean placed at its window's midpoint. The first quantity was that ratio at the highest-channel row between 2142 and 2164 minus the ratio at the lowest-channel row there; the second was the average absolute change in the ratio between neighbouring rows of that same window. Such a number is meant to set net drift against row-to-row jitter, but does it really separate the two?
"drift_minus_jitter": -0.061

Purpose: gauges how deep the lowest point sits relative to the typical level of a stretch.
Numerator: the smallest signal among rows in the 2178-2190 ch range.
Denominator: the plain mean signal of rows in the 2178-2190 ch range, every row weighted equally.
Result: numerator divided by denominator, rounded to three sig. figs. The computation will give 0.962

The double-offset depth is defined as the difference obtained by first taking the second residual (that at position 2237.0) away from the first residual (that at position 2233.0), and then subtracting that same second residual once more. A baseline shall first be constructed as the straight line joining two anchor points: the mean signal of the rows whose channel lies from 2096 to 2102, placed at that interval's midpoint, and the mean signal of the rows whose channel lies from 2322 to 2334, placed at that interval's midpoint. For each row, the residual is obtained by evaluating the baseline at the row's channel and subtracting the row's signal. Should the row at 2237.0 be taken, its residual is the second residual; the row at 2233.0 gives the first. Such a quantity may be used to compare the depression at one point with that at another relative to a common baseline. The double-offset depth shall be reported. -1.4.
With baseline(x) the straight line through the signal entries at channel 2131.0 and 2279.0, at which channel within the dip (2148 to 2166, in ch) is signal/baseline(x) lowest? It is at 2155.0 ch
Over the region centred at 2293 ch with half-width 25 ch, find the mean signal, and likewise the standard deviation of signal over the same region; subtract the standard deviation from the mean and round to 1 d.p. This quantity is 21.5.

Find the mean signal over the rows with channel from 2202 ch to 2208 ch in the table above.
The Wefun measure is 21.8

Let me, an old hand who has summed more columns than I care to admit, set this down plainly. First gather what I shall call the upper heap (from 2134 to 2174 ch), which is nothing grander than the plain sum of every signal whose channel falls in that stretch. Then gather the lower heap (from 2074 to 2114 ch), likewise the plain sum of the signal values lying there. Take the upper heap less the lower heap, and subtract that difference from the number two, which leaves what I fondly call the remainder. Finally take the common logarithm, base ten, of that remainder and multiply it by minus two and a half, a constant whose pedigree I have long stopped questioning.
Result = -3.3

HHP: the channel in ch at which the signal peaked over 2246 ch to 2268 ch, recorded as 2261.0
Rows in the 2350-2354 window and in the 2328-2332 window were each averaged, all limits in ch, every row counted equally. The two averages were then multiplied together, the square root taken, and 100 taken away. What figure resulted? -77.4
